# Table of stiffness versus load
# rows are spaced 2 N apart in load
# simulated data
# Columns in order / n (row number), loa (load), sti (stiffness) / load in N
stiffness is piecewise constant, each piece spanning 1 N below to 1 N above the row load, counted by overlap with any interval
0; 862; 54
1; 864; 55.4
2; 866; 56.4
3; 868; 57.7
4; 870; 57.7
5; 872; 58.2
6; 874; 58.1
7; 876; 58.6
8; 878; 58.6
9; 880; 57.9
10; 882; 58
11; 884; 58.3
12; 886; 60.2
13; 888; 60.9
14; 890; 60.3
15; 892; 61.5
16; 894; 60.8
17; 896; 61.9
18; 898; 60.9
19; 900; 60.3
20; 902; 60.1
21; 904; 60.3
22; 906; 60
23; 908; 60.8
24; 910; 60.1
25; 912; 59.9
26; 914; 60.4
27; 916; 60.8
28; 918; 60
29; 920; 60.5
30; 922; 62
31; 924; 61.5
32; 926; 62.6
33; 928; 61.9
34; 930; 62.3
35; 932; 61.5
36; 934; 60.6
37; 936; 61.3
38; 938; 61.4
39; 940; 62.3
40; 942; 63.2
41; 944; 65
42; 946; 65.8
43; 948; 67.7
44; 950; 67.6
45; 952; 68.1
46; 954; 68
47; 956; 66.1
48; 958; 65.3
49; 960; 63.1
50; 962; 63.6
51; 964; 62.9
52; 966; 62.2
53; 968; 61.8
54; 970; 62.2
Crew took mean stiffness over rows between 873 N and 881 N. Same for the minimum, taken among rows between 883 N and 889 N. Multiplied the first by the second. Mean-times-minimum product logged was 3399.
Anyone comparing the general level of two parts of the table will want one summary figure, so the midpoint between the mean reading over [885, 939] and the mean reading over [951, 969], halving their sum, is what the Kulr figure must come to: 62.7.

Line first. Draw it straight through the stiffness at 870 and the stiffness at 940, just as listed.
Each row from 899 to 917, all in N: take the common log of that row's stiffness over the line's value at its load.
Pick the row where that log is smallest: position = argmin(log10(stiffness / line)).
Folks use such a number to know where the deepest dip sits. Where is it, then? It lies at 912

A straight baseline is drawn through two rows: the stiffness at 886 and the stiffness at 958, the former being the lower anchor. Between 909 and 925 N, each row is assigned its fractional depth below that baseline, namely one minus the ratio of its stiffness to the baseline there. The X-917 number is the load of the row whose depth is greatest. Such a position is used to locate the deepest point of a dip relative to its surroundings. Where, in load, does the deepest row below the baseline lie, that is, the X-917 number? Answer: 918 N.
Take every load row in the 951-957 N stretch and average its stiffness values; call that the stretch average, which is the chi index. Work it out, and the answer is 67.4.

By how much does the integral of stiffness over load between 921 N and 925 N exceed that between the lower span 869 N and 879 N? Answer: -335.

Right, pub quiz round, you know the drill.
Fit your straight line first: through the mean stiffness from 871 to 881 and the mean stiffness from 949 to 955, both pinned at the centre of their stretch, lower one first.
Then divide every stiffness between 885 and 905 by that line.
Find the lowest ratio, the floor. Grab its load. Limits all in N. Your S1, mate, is 904 N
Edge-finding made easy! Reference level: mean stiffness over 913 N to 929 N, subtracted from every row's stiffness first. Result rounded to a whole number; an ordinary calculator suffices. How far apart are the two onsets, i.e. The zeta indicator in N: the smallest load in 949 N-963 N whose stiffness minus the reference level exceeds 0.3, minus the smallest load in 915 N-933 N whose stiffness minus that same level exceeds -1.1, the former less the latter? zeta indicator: 34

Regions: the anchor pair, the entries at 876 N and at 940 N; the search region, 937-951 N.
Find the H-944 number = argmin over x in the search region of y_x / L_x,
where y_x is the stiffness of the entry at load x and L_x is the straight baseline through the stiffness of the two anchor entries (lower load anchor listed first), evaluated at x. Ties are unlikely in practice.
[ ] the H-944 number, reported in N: 938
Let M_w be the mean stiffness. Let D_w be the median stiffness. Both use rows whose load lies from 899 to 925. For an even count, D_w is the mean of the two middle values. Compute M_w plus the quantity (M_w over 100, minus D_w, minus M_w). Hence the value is -59.7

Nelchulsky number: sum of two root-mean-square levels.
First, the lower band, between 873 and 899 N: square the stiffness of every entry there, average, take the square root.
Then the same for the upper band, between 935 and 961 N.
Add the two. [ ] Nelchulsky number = 124.7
